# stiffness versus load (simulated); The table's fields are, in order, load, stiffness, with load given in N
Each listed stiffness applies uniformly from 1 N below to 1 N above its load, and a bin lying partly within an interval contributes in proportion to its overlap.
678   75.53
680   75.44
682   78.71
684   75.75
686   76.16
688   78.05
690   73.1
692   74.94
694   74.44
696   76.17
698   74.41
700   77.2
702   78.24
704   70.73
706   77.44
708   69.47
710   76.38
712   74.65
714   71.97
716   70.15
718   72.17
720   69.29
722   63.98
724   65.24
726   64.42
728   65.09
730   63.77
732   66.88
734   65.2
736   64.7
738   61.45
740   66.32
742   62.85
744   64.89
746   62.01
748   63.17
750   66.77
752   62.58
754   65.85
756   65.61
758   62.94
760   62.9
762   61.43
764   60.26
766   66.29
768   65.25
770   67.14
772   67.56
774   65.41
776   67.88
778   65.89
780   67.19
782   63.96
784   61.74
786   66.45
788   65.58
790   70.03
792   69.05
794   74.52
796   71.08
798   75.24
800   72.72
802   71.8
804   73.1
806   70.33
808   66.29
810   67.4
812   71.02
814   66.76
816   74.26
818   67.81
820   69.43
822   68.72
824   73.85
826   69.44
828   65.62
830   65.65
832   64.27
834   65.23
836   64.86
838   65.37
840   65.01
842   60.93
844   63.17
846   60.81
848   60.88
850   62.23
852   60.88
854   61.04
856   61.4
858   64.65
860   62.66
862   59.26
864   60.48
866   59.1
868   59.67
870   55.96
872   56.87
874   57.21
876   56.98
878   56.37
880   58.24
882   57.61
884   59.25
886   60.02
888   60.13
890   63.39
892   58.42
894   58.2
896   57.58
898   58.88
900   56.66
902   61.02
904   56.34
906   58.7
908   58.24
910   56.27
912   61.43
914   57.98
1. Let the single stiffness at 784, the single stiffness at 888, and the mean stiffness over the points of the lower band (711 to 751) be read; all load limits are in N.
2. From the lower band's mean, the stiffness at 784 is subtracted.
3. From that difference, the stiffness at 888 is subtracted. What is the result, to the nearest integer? -56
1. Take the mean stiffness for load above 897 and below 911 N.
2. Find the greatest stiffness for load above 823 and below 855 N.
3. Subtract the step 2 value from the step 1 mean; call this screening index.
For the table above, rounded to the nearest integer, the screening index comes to -16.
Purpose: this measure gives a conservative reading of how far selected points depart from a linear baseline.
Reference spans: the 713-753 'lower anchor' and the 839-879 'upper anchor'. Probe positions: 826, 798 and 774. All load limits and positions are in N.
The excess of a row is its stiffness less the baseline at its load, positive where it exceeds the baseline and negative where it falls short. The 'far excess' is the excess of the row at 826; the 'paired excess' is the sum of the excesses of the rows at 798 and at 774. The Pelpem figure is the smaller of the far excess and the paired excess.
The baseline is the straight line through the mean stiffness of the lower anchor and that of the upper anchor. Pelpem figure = 7.8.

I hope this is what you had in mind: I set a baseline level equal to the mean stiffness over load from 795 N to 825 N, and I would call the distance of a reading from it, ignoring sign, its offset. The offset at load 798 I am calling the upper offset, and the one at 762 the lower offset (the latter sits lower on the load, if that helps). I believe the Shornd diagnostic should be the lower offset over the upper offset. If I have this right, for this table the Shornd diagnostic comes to 2.0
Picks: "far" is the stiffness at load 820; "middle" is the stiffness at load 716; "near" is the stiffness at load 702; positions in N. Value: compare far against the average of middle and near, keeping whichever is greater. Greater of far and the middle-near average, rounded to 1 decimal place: 74.2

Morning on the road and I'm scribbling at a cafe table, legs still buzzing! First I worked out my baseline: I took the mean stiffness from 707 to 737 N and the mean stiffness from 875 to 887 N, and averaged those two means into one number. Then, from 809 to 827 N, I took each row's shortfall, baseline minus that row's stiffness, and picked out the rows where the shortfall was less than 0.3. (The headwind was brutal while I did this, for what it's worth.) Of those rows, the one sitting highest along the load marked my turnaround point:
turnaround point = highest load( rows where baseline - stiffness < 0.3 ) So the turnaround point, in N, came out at 826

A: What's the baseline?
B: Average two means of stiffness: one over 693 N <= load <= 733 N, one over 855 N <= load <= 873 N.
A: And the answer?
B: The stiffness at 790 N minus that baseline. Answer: 4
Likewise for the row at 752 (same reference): -3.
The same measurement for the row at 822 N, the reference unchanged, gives 3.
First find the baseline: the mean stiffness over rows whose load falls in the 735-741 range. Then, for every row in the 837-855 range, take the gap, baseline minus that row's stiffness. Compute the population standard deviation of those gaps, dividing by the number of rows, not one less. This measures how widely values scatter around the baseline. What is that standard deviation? 1.7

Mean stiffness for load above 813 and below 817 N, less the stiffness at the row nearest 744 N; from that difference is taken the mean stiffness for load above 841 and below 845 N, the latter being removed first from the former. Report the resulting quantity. -56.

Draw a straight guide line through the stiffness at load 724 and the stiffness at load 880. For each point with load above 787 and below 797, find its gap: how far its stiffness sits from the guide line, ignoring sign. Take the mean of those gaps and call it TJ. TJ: 8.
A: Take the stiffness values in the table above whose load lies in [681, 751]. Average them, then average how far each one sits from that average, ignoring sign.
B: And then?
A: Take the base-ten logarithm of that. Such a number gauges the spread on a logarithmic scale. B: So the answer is 0.7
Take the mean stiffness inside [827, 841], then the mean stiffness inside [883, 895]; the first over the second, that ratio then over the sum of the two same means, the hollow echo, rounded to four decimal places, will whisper 0.0087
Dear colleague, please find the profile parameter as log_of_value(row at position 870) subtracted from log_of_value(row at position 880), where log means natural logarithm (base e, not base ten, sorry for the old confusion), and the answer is 0.040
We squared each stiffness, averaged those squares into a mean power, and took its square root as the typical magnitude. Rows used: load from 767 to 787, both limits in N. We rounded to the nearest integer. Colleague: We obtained 66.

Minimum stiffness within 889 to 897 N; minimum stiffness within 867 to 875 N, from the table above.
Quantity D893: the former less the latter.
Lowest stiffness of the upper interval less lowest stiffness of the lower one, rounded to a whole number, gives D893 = 2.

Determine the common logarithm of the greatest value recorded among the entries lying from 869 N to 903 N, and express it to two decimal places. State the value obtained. 1.80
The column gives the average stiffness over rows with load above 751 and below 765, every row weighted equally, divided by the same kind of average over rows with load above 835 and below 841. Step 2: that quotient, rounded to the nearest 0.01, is 0.97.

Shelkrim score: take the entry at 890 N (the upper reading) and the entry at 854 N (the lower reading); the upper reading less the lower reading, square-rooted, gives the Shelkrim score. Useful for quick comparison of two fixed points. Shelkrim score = 1.5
